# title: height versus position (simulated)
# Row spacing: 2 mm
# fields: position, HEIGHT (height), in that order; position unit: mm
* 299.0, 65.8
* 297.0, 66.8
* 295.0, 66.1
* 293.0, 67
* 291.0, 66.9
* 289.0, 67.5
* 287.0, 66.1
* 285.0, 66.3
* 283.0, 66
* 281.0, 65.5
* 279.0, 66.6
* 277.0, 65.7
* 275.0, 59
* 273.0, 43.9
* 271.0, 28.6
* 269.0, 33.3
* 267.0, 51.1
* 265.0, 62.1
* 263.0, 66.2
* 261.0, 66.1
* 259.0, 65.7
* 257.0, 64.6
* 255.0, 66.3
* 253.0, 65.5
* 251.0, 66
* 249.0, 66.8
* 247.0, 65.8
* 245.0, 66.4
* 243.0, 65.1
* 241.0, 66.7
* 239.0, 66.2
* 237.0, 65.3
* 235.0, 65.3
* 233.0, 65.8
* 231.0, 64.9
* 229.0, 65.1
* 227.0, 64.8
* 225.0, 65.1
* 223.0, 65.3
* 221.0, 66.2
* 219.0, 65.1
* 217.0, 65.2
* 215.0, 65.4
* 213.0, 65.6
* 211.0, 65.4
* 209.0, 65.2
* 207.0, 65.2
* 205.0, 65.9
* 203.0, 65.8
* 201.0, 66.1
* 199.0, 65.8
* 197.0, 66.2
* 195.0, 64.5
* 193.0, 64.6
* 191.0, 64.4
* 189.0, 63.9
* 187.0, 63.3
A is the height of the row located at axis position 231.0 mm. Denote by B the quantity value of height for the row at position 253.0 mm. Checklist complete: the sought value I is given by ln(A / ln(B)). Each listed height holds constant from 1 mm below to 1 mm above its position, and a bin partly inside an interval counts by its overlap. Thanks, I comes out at 2.74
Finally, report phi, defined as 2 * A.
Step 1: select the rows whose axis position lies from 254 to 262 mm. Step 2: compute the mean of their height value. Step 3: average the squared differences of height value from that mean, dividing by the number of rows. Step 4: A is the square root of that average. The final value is 1.3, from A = 0.66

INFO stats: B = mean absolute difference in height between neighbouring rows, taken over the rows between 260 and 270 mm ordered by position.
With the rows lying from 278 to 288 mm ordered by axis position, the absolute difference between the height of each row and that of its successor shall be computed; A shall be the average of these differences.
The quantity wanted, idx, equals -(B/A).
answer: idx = -15.7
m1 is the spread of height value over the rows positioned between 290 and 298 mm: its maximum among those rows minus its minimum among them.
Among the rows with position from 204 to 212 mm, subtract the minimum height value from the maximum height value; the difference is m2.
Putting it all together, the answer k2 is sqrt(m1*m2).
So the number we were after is 1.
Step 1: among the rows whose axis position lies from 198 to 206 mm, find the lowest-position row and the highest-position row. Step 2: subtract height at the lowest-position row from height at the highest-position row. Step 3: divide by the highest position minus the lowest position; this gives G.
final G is 0.02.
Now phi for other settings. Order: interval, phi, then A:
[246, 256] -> 0.9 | 0.44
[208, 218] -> 0.3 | 0.15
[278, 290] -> 1.2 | 0.62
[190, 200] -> 1.5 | 0.75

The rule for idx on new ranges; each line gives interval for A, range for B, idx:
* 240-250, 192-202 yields -0.6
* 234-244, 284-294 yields -0.8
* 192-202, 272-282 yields -9.5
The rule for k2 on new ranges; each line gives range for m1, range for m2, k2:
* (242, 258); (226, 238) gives 1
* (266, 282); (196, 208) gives 6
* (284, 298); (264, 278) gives 7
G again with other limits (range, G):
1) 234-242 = 0.23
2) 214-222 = 0.13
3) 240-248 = -0.15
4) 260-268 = -2.50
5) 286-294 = 0.15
